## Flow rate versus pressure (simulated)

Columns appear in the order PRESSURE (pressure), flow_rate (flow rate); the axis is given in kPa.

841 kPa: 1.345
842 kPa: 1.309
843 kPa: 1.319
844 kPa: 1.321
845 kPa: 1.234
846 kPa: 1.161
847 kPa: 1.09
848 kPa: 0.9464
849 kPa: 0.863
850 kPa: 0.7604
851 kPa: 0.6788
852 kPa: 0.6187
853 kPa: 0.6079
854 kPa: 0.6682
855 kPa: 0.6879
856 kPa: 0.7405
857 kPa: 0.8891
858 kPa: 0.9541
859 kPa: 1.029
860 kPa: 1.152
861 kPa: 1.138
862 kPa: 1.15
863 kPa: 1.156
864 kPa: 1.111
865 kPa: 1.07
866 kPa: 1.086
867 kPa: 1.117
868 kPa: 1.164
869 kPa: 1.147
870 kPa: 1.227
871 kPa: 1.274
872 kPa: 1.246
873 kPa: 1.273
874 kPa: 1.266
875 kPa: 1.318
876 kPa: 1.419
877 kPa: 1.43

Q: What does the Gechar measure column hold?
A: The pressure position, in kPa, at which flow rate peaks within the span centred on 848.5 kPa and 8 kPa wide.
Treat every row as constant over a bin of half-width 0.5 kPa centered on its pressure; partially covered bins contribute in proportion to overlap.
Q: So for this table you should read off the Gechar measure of 845 kPa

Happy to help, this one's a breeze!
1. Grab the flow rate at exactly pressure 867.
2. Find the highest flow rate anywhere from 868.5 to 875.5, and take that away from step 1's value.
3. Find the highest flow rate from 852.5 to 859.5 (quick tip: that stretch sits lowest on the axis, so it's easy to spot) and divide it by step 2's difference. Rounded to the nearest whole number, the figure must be -5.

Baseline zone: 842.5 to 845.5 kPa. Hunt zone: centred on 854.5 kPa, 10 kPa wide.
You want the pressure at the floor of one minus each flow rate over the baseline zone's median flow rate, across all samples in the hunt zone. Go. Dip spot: 859 kPa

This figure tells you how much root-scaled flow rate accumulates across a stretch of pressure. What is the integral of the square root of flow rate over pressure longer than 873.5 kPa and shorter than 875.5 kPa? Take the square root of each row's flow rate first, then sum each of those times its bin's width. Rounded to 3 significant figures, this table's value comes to 2.27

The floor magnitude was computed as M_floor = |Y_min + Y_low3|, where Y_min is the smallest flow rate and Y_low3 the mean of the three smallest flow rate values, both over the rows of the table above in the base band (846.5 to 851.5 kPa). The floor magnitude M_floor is 1.4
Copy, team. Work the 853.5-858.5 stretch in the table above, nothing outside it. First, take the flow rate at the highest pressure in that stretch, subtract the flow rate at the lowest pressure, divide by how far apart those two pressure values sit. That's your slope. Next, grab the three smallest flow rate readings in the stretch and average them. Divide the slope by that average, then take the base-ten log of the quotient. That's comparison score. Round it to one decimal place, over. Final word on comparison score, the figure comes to -1.0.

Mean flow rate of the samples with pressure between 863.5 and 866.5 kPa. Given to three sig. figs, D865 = 1.09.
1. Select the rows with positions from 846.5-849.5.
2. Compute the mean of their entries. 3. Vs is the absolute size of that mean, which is 1.0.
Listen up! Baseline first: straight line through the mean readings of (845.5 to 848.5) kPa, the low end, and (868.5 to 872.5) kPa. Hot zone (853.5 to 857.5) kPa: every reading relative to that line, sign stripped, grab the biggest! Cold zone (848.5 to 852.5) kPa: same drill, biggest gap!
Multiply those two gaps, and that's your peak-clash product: 0.21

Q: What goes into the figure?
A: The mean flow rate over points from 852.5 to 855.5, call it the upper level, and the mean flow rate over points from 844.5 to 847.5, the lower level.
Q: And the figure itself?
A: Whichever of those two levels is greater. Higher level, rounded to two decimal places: 1.16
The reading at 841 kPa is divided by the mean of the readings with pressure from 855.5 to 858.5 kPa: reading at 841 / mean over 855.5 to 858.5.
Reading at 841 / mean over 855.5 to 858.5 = 1.6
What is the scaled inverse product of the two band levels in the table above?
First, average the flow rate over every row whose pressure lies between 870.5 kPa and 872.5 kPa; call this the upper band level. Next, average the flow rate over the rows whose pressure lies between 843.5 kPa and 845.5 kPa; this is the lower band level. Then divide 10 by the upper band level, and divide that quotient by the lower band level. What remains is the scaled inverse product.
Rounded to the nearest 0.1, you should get 6.2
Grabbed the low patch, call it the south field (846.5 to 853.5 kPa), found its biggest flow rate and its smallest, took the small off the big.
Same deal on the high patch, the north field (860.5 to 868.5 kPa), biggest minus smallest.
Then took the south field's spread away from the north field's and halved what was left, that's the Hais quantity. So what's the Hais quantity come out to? -0.19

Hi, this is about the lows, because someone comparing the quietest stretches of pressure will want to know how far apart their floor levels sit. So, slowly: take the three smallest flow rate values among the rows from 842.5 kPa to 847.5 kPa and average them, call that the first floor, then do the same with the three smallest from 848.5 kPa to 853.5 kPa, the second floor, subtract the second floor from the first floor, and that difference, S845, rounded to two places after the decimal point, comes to 0.53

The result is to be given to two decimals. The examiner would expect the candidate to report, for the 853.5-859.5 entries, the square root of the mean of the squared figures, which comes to 0.84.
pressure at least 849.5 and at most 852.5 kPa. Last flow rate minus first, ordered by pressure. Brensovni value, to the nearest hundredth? -0.14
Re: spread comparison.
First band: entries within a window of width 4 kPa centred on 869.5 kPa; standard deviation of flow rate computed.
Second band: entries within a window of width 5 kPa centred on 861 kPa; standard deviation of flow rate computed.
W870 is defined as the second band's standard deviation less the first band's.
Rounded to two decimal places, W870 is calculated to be 0.00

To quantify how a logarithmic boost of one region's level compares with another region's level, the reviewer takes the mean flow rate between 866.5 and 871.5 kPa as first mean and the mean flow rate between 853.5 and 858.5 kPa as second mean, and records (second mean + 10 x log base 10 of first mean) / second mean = 1.9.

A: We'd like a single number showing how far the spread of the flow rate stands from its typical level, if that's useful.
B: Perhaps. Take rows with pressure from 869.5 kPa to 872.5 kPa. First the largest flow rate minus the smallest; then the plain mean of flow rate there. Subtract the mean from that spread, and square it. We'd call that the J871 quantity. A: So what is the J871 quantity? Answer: 1.4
